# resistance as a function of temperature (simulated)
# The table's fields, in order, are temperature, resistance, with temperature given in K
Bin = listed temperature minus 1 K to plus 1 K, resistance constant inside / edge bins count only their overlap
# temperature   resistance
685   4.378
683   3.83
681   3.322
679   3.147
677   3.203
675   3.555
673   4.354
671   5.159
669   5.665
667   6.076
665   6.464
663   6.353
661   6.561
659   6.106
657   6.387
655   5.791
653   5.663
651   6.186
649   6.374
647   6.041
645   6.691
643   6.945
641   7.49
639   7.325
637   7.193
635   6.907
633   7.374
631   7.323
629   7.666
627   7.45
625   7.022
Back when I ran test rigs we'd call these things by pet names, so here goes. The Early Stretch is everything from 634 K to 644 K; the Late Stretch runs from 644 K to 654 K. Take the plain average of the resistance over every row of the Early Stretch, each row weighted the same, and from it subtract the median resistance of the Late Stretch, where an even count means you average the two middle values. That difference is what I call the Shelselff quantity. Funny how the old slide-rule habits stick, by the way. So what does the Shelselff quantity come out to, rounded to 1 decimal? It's 1.0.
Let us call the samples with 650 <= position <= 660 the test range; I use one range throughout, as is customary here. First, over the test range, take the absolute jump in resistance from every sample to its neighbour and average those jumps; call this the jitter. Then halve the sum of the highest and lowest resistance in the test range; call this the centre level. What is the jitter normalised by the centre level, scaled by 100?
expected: 6.3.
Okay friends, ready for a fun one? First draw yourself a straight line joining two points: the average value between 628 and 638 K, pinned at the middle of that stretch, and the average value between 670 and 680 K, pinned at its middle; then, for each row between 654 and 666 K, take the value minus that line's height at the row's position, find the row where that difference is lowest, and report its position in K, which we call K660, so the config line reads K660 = 655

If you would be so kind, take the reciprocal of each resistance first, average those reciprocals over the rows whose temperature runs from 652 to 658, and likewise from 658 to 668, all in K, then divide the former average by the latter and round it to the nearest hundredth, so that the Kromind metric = 1.06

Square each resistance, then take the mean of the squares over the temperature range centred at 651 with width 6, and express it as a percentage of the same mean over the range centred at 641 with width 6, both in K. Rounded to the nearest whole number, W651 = 70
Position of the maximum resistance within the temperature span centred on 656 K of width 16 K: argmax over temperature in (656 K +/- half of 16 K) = 661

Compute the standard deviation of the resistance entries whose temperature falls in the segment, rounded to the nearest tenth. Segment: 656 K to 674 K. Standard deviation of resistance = 0.7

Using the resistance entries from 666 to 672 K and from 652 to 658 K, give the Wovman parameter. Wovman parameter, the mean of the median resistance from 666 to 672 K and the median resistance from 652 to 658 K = 5.7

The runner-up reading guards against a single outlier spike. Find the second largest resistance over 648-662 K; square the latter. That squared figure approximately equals 41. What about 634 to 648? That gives 54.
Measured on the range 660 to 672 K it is 42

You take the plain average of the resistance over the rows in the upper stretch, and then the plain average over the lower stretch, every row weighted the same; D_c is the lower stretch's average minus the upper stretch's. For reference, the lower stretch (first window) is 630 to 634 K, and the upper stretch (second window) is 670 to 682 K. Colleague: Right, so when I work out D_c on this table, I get 3.6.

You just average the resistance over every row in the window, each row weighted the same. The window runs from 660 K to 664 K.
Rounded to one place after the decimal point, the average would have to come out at 6.5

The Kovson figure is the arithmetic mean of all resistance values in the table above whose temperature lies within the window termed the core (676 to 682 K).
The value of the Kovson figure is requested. 3.2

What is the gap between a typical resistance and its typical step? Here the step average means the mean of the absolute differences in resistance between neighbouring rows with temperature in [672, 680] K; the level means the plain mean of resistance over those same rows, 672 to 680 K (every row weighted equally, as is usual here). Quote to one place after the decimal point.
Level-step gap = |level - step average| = 3.2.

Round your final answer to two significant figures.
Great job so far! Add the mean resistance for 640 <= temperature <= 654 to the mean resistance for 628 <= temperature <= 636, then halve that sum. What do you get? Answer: 6.9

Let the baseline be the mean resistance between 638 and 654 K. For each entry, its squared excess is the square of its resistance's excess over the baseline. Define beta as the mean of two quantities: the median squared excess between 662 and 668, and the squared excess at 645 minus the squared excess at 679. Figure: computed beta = -5.9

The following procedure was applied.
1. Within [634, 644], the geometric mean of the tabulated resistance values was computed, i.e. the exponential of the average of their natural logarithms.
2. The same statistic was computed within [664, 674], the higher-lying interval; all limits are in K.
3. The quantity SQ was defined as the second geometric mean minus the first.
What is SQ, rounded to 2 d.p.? -1.68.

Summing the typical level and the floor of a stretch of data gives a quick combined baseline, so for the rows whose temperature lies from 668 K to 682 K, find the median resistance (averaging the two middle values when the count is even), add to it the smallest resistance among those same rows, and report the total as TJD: 6.7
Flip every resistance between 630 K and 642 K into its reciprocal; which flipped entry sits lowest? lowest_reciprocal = 0.134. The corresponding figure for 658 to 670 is 0.152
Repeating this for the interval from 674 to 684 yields 0.261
